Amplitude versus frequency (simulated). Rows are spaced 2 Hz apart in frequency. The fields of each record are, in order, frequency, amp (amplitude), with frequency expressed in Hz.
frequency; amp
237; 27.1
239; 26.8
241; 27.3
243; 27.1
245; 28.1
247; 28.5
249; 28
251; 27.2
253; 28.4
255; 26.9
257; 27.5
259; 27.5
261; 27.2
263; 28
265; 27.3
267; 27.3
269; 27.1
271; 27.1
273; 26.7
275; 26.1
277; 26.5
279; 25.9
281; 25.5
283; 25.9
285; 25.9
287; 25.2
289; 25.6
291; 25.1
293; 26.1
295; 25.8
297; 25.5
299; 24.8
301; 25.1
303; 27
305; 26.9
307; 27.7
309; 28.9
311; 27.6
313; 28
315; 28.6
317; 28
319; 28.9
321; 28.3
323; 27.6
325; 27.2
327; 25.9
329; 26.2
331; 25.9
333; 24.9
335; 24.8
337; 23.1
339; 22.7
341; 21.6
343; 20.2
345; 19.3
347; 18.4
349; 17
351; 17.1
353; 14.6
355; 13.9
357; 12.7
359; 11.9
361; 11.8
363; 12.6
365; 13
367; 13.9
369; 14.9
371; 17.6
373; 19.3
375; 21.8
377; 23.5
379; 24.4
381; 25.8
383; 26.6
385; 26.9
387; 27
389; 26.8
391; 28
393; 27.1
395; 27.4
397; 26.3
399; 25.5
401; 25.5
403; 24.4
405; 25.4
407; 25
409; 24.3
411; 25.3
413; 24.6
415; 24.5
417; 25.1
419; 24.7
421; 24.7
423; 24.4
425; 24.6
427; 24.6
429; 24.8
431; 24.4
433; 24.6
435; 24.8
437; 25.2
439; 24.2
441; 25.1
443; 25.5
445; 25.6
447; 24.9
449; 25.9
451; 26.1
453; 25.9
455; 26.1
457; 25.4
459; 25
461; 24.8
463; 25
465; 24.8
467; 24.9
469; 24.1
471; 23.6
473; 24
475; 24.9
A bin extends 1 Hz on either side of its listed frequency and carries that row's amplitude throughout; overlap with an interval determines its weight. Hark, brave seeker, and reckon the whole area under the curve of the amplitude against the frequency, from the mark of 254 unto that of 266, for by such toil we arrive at 329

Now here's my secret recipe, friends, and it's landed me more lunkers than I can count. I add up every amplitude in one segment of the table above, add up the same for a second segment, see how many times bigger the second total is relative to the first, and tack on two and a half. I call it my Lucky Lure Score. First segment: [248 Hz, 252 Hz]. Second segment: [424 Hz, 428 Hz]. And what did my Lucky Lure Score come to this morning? 3.39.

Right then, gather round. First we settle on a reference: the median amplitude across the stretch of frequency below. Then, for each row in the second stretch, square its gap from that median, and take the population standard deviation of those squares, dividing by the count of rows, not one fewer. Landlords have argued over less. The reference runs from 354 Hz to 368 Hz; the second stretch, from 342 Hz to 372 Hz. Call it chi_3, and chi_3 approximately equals 18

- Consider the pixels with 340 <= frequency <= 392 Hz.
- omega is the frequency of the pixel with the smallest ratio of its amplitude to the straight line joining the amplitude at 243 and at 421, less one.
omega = 361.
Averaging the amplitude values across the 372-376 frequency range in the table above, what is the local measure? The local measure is 21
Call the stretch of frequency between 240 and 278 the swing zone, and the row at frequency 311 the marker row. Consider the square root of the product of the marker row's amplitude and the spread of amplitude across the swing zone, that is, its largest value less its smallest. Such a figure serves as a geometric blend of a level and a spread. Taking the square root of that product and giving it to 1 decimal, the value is 8.1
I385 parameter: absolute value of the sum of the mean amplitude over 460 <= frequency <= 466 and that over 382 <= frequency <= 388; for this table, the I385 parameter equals 52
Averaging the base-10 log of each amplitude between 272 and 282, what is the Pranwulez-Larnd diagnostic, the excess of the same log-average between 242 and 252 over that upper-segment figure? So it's 0.026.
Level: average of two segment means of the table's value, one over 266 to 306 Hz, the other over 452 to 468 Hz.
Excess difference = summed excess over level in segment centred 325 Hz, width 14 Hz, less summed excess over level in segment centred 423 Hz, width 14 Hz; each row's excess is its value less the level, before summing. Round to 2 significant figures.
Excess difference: 17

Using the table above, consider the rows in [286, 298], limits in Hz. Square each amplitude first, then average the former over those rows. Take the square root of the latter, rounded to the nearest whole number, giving 26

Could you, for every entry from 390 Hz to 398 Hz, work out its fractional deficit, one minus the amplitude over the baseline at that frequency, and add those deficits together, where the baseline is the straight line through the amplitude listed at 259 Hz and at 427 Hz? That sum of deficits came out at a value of -0.32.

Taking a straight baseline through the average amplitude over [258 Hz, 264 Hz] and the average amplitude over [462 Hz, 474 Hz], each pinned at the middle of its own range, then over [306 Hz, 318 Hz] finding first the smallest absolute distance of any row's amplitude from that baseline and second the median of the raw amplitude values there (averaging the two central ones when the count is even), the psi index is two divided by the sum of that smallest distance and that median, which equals 0.0694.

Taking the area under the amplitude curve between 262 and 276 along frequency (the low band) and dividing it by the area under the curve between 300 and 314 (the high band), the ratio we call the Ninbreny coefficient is 0.99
